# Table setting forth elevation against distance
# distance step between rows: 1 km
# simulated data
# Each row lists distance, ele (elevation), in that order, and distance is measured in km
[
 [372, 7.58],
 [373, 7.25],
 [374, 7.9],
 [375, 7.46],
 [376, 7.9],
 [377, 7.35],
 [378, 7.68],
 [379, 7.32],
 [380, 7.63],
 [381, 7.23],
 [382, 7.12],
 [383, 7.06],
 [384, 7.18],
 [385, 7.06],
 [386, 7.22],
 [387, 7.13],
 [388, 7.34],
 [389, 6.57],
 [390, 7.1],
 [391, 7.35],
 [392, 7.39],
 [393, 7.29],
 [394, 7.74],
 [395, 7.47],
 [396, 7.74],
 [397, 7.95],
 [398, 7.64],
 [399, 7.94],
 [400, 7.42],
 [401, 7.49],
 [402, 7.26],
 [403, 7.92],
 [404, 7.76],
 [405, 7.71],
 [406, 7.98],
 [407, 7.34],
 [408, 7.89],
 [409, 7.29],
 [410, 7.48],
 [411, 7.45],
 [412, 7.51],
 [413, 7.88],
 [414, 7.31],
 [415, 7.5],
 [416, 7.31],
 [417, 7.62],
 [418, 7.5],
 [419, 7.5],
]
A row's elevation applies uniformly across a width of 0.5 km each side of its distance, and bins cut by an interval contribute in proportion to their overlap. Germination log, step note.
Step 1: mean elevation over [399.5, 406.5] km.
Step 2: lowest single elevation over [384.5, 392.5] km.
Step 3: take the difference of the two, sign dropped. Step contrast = 1.1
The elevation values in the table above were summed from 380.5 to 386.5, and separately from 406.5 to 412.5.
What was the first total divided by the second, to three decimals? 0.954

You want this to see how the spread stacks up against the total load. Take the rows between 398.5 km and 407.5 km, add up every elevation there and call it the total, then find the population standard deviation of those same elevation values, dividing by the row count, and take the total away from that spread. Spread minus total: -69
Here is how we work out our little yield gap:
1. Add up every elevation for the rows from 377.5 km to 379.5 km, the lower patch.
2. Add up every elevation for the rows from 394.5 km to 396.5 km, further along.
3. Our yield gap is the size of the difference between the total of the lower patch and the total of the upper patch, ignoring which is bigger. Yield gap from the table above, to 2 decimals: 0.21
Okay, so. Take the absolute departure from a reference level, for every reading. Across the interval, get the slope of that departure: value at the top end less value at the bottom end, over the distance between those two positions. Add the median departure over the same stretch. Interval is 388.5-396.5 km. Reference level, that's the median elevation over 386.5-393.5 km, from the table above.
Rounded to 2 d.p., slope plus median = 0.15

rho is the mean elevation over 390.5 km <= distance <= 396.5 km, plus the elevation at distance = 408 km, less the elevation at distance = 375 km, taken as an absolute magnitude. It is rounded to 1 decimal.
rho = 7.9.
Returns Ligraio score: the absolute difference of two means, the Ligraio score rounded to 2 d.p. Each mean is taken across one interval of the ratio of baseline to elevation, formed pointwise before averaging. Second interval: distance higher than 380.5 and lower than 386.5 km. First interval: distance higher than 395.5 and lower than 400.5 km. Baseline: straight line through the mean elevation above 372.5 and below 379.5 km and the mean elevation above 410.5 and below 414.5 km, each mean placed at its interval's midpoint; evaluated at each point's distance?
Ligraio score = 0.08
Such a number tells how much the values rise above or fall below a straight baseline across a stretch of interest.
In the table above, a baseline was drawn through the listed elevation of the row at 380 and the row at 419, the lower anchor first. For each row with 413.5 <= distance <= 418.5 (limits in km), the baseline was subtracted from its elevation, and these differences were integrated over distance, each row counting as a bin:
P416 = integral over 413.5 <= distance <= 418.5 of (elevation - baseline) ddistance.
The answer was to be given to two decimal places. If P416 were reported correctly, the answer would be -0.31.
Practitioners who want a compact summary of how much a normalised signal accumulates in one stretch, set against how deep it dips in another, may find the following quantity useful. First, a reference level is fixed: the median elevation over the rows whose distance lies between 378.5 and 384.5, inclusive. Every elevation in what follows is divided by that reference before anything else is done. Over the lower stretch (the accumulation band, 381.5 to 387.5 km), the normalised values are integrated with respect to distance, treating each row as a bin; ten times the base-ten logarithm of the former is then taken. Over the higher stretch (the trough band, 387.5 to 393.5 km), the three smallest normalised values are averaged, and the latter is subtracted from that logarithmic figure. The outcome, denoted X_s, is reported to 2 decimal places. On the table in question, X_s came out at 6.77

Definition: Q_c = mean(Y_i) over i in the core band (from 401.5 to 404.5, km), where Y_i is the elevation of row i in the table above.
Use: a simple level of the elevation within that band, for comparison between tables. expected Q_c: 7.65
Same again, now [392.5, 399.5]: 7.68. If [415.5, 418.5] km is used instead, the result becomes 7.48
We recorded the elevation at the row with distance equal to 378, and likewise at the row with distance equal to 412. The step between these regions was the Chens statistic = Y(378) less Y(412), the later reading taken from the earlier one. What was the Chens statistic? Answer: 0.2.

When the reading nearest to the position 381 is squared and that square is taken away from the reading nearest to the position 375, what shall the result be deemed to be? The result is -45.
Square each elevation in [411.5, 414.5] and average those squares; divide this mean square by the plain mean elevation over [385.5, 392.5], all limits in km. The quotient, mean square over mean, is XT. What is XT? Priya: 8.0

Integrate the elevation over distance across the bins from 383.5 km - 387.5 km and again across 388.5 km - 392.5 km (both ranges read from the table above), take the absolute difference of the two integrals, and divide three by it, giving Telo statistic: 17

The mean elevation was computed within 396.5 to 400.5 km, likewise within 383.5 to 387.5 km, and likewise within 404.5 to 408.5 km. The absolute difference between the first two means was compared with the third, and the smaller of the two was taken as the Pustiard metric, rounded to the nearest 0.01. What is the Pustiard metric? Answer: 0.59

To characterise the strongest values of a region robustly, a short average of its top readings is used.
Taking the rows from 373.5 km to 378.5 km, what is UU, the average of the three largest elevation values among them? 7.83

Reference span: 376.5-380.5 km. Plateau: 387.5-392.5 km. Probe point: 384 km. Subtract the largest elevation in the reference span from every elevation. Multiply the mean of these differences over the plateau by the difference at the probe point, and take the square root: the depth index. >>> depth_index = 0.51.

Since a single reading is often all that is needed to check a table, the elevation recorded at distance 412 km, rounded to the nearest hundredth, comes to 7.51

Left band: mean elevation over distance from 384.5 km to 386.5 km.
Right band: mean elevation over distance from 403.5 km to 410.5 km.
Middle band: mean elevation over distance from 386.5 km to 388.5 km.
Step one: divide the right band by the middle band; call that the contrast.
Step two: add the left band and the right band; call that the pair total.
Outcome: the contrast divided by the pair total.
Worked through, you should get 0.0714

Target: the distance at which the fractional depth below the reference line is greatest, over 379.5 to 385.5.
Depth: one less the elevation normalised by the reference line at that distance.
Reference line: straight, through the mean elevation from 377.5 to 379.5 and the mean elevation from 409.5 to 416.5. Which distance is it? 383 km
